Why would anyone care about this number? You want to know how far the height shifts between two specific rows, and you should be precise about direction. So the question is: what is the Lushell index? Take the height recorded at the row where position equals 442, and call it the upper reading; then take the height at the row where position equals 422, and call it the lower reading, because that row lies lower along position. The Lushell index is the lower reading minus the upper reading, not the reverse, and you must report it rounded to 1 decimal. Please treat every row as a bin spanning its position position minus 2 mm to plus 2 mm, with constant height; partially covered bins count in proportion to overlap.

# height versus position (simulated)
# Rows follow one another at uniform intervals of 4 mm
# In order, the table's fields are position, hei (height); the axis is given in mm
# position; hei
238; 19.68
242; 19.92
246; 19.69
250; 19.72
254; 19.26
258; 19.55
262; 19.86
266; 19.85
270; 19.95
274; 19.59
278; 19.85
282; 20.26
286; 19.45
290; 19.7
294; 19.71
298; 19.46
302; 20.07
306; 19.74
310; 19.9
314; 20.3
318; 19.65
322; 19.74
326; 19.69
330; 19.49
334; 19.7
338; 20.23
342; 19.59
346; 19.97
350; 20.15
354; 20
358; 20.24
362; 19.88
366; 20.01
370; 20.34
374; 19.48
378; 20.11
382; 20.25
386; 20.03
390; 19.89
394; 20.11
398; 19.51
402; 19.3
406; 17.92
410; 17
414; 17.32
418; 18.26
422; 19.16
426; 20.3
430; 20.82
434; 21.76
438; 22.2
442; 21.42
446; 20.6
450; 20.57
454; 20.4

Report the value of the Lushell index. -2.3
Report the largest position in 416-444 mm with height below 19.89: 422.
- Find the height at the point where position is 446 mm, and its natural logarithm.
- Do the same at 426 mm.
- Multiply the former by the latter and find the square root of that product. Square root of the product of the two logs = 3.02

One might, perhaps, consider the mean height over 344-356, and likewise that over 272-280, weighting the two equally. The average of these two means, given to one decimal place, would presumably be 19.9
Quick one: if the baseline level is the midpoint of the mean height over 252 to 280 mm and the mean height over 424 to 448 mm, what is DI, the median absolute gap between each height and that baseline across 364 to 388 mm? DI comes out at 0.4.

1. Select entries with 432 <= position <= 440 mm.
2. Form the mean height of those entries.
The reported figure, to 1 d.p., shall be 22.0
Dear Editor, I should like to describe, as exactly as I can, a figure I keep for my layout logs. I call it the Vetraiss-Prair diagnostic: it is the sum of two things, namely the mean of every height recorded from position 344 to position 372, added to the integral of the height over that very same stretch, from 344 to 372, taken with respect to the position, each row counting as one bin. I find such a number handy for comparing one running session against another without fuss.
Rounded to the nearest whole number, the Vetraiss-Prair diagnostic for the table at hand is 582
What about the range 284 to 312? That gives 572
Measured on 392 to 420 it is 536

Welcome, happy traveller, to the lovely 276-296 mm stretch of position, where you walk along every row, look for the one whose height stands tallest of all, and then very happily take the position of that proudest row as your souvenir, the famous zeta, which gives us 282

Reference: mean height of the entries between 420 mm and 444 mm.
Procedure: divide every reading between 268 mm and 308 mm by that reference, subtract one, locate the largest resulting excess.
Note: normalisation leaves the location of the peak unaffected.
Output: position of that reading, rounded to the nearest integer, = 282 mm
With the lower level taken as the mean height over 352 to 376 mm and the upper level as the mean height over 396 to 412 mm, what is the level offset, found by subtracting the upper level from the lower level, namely 1.6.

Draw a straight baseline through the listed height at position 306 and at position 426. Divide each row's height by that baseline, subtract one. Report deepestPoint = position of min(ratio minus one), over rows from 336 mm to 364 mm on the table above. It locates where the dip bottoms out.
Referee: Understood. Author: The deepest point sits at 342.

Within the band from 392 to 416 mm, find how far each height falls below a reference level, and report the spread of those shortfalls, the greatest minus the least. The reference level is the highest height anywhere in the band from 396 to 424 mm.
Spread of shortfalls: 3.1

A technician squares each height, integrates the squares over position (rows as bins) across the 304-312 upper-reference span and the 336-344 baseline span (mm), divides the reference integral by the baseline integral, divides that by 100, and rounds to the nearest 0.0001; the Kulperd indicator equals 0.0099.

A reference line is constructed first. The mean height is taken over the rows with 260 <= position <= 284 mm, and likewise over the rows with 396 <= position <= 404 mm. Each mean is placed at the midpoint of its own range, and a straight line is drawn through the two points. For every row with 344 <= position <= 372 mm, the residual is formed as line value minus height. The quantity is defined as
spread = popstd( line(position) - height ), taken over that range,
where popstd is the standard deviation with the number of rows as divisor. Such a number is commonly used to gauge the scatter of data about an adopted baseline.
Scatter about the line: 0.165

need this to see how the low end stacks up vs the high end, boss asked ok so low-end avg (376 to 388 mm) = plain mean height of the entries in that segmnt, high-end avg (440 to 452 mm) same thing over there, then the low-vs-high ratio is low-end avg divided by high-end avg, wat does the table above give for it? 0.965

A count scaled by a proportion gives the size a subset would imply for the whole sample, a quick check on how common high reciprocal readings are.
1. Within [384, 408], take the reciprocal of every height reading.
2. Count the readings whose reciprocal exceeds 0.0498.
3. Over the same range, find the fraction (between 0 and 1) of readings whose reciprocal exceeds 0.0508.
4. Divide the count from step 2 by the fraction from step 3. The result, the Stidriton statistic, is 10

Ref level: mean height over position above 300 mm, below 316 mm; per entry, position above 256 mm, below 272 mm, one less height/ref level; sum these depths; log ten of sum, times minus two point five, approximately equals 3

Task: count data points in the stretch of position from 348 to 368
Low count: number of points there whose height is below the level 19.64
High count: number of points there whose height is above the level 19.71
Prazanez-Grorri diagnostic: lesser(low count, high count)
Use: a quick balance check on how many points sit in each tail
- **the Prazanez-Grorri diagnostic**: 0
